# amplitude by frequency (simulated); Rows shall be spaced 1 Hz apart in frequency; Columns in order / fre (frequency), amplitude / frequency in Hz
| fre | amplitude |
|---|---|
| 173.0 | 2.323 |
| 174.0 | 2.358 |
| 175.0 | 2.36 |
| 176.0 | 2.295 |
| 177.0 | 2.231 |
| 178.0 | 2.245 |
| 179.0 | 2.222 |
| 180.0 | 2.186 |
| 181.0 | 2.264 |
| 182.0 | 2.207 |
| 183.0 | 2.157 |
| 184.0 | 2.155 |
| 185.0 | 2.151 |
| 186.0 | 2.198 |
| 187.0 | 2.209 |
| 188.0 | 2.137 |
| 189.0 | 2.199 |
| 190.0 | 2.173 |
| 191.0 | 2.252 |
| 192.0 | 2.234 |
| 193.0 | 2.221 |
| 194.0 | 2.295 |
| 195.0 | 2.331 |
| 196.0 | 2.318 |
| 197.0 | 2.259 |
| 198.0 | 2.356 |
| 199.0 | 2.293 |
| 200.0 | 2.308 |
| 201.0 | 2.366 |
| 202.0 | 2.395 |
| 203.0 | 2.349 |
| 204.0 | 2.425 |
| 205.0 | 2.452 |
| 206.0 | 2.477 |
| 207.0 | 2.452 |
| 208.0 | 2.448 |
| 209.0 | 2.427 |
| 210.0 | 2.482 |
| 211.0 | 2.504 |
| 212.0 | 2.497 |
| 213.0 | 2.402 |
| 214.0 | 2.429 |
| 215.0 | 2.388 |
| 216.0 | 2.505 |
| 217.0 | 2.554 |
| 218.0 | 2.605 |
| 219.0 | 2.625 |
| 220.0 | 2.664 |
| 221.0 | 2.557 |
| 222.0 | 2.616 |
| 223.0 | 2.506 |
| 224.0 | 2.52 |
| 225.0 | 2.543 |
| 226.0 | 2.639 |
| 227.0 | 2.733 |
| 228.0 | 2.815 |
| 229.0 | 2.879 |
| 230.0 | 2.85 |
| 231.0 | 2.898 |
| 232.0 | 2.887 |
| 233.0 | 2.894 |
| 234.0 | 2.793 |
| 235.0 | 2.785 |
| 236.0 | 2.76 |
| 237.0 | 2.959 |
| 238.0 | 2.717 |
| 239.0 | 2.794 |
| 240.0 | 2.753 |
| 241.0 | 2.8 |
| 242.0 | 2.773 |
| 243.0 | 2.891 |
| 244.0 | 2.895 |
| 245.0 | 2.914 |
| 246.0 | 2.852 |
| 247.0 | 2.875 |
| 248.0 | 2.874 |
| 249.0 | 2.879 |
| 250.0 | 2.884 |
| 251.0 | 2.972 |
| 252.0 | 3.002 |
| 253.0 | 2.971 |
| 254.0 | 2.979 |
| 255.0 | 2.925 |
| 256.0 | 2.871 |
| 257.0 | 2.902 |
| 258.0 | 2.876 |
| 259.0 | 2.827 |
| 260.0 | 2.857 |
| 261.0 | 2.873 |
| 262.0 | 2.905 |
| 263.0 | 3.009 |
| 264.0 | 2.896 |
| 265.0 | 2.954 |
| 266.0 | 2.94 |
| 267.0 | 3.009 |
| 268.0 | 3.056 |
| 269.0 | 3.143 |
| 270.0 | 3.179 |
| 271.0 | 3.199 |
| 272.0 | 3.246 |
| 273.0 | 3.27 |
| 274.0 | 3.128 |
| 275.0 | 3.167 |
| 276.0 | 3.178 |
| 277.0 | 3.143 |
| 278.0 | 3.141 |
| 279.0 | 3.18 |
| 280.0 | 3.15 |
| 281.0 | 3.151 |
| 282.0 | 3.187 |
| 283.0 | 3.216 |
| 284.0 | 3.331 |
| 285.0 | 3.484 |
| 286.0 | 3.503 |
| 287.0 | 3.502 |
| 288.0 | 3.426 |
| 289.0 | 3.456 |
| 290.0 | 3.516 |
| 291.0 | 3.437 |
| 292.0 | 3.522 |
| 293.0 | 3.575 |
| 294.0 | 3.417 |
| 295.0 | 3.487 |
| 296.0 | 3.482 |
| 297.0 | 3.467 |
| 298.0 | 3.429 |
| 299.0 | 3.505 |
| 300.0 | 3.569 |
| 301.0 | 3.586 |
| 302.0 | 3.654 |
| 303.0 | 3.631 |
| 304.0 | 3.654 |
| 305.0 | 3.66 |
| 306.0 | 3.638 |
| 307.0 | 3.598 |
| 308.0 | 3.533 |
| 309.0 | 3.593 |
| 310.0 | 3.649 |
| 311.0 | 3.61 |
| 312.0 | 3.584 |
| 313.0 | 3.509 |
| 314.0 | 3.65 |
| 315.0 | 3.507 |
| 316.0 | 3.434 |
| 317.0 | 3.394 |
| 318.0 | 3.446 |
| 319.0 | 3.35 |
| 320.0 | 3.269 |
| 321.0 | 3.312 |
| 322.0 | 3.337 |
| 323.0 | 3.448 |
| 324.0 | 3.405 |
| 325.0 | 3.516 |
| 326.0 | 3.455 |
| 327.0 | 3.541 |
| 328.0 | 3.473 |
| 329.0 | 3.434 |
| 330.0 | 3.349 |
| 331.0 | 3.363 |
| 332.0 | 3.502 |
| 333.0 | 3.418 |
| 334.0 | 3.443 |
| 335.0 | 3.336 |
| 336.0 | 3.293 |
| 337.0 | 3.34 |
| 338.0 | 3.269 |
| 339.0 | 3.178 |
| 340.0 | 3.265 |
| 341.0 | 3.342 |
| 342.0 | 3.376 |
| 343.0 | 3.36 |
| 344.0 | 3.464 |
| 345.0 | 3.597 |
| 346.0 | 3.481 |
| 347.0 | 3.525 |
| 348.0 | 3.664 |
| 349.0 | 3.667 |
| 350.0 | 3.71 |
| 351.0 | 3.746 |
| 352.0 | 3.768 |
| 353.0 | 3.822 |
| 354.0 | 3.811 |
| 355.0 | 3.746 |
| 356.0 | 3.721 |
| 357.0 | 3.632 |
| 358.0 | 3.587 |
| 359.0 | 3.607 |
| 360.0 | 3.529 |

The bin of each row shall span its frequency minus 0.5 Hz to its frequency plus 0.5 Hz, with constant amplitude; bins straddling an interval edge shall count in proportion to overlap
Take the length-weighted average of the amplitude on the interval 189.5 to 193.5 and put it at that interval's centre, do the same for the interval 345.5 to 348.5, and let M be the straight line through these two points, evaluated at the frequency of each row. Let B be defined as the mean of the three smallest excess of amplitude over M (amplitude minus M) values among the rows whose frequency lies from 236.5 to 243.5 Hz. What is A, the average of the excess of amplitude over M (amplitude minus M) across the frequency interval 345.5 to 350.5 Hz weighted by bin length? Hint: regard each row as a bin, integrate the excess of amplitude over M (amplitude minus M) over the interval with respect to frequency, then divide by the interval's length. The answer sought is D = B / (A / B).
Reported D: 0.28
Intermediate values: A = 0.04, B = 0.1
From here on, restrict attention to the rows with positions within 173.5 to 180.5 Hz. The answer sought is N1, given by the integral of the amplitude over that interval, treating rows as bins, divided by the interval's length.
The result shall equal 2.3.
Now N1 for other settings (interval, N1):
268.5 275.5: 3.2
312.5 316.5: 3.5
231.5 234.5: 2.9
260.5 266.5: 2.9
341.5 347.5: 3.5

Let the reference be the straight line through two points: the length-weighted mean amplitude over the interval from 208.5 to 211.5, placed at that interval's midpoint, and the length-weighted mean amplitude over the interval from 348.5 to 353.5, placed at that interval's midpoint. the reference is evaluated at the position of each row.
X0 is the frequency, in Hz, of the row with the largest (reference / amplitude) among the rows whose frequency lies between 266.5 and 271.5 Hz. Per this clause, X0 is 267.0 Hz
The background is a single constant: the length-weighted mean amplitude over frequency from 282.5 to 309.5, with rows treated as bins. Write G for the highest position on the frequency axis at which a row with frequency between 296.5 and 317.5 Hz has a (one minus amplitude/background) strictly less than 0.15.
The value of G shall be 317.0 Hz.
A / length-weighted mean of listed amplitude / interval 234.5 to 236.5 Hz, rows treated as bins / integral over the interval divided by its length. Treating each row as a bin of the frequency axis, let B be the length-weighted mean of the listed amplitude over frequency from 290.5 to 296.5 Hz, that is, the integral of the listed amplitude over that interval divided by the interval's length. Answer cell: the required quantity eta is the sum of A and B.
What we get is 6.3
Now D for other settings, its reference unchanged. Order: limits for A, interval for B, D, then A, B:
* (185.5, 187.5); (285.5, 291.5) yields 5.42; 0.03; 0.4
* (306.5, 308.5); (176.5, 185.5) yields 0.00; 0.35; 0.0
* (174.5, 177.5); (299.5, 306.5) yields 0.87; 0.21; 0.4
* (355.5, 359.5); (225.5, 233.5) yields -4.08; -0.01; 0.2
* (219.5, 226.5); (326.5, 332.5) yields 0.01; 0.09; 0.0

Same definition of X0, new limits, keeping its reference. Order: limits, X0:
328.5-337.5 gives 336.0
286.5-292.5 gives 291.0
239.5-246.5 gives 240.0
